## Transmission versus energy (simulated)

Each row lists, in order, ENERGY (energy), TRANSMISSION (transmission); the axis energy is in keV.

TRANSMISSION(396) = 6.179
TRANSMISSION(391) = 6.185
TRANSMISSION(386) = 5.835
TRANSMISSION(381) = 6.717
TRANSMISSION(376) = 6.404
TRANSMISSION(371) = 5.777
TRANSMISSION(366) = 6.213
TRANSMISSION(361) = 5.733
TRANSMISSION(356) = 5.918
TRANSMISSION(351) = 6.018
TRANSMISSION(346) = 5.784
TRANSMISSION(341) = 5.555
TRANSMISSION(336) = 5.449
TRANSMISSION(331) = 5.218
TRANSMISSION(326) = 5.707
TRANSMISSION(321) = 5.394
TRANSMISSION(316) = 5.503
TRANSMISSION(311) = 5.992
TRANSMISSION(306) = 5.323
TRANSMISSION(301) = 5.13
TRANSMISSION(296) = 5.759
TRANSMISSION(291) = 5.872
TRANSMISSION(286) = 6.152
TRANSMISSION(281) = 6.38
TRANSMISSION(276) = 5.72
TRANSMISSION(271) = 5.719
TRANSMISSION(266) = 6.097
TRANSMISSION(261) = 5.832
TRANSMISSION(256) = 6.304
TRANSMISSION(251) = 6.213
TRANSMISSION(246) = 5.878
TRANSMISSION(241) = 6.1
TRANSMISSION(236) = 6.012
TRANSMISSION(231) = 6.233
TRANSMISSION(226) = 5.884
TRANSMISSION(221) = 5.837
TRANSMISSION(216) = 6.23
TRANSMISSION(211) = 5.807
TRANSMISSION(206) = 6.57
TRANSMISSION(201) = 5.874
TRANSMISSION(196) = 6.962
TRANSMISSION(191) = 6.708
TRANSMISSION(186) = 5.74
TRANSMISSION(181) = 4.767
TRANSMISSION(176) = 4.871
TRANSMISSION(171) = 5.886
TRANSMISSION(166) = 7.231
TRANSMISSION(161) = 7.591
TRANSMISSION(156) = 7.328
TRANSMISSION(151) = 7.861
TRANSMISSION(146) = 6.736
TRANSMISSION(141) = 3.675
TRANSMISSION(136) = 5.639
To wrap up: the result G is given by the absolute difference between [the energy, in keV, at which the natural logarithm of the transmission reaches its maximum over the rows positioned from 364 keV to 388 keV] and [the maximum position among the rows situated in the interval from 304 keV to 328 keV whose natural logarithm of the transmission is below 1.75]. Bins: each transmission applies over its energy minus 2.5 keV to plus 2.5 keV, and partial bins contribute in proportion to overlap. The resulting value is 55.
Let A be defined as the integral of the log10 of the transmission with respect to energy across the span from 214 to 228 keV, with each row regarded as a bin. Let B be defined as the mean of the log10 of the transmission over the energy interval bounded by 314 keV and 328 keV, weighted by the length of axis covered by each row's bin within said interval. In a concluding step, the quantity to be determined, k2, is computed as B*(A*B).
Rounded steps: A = 11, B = 0.743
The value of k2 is 6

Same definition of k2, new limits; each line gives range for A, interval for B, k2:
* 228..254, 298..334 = 11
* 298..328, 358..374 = 13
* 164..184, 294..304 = 8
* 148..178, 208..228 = 15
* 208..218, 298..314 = 4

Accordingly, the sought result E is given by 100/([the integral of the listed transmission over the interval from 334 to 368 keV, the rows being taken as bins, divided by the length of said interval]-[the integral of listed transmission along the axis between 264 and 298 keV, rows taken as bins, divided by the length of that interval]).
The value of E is -674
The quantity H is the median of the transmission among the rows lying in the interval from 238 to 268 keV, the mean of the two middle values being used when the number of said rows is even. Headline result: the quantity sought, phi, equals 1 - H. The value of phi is -5.10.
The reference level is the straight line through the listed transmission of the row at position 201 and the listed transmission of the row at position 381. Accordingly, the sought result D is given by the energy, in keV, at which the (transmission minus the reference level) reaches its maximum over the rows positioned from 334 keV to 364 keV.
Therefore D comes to 351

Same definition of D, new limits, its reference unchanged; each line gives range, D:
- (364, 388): 381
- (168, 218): 196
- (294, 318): 311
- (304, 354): 311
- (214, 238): 216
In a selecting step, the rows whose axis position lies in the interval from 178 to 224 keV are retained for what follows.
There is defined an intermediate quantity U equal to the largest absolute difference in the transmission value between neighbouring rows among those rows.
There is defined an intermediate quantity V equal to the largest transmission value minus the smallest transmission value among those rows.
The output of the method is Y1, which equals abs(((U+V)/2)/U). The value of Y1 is 1.51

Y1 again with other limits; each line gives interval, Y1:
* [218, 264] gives 1.00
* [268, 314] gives 1.43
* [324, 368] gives 1.52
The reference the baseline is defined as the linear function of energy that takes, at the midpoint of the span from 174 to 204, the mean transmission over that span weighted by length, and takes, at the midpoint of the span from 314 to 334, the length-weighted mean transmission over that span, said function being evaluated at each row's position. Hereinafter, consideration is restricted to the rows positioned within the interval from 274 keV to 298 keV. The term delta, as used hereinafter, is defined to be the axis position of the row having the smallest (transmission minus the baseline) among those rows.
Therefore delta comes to 276 keV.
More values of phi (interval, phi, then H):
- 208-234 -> -4.88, 5.88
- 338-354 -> -4.78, 5.78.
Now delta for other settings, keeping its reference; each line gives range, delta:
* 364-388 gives 371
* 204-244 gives 211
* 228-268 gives 261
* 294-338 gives 301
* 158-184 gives 181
